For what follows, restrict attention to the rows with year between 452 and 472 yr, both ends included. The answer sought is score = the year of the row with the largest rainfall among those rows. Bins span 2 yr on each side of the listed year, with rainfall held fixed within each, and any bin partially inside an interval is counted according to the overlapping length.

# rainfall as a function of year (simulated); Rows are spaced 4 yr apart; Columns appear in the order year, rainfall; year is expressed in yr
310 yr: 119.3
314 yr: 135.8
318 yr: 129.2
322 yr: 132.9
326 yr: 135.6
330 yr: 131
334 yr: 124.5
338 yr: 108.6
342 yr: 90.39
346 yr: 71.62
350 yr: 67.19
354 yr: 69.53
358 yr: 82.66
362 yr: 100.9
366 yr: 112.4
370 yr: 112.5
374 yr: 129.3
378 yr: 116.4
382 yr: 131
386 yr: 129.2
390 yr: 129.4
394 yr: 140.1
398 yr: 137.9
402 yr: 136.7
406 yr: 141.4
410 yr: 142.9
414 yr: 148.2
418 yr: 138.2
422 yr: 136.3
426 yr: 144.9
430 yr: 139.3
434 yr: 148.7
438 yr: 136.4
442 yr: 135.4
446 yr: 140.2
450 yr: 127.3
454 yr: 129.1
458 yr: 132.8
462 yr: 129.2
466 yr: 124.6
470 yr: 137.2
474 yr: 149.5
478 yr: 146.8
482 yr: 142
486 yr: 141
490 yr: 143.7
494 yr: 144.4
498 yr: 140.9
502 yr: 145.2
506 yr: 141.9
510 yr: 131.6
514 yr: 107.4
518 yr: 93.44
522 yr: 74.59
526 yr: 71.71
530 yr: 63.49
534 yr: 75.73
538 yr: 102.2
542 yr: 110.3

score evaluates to 470 yr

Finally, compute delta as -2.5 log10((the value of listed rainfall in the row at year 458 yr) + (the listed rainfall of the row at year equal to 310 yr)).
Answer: -6.00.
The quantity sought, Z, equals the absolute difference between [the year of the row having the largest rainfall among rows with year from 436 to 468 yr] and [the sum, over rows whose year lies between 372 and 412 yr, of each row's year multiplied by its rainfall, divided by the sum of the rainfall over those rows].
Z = 53.5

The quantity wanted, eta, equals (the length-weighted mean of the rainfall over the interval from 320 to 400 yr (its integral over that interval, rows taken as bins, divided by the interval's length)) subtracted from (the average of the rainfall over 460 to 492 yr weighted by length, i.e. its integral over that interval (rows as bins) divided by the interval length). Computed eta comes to 27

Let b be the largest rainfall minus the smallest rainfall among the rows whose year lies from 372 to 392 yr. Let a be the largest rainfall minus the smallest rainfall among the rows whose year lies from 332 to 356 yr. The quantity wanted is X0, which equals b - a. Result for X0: -43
